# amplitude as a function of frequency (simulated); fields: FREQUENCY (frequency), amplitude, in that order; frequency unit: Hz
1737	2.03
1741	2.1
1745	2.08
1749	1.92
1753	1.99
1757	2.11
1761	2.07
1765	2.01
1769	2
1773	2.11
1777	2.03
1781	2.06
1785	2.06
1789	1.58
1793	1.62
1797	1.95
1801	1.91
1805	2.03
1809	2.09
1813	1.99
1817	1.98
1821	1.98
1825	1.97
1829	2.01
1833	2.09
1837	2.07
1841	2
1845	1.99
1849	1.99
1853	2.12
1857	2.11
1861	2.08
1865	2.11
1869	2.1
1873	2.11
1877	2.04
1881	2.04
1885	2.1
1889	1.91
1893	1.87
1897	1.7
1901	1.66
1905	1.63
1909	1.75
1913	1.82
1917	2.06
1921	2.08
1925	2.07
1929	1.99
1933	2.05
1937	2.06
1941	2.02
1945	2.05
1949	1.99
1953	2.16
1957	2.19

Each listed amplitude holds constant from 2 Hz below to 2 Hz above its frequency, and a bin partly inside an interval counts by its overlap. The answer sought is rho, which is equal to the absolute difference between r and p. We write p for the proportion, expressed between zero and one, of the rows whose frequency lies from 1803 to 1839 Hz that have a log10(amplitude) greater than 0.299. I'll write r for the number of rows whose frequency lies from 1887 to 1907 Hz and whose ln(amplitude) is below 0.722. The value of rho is 4.44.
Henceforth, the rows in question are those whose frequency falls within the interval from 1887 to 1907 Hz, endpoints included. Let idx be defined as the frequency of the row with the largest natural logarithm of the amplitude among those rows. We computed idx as 1889 Hz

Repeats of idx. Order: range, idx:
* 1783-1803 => 1785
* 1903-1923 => 1921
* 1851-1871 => 1853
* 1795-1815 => 1809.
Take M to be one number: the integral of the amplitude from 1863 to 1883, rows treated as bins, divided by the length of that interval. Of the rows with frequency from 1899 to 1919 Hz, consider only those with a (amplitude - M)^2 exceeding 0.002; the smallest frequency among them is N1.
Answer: 1901 Hz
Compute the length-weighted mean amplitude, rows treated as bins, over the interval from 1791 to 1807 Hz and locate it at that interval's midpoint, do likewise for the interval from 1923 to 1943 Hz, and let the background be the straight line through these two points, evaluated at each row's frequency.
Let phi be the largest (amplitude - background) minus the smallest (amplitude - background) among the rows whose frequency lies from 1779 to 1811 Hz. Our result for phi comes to 0.49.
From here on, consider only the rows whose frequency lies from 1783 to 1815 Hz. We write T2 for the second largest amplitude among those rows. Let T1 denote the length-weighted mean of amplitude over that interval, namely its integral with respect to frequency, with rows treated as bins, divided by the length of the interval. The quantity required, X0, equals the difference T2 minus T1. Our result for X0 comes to 0.156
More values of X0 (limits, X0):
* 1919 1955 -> 0.028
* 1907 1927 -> 0.114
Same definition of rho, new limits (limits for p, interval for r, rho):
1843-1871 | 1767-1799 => 4.29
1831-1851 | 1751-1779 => 3.40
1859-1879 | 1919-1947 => 3.00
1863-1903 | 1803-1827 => 4.40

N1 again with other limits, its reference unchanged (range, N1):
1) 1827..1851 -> 1829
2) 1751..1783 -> 1753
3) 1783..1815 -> 1789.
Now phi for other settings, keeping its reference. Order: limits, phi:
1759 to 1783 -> 0.11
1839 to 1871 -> 0.13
